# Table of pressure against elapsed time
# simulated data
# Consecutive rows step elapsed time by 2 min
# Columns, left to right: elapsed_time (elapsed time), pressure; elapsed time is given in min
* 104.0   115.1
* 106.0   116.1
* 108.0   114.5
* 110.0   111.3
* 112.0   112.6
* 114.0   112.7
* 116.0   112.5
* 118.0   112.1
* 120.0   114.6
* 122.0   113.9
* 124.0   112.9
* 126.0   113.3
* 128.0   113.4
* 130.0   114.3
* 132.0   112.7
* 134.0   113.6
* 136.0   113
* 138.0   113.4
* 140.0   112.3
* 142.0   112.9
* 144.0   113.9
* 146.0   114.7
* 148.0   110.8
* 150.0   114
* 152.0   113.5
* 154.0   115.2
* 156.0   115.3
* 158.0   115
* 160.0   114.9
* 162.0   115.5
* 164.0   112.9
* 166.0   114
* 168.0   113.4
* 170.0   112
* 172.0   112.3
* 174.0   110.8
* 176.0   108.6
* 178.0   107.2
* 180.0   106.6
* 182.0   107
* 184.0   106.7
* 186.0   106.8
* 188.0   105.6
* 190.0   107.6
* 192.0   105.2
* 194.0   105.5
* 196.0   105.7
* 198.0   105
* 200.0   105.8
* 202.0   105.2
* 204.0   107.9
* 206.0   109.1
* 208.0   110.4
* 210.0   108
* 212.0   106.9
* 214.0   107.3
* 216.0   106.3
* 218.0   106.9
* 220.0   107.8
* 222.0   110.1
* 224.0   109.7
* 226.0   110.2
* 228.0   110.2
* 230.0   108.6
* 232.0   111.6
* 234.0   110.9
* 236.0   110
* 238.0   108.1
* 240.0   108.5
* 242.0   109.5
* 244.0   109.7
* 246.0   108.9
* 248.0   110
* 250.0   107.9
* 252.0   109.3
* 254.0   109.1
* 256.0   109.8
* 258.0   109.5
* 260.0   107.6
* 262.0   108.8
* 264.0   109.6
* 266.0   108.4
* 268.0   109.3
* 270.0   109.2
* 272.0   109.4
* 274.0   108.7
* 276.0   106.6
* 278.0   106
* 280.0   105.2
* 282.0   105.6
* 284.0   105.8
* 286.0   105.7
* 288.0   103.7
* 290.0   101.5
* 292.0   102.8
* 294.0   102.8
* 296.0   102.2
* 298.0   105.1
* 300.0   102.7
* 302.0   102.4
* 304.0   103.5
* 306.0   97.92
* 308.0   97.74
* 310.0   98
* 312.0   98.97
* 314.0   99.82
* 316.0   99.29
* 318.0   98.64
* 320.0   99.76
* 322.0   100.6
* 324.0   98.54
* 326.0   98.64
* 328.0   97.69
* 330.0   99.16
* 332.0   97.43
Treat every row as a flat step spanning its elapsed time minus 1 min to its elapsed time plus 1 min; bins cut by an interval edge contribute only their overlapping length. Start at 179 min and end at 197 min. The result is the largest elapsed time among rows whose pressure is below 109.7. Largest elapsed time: 196.0 min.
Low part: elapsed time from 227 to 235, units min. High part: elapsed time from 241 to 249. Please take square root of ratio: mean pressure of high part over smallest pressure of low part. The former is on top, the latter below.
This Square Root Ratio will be 1.00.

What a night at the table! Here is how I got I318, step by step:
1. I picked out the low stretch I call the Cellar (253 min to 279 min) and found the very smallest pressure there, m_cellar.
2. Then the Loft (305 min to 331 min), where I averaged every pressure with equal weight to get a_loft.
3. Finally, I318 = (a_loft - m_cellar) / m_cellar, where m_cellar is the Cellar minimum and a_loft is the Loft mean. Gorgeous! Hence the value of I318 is -0.07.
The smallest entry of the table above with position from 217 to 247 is 106.9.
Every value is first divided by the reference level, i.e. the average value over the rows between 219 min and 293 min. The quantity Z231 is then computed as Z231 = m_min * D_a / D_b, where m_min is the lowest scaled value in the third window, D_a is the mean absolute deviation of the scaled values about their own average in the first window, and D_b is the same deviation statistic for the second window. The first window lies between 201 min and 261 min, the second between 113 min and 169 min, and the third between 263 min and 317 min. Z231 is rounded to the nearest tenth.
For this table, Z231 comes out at 1.2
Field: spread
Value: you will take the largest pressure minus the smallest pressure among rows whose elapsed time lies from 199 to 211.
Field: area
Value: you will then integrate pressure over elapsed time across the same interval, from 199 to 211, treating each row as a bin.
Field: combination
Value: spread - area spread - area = -1288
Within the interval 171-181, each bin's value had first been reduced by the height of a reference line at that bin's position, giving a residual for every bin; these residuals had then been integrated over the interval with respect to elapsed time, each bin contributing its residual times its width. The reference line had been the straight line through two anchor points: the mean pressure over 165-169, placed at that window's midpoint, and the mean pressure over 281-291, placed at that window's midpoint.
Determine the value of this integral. -39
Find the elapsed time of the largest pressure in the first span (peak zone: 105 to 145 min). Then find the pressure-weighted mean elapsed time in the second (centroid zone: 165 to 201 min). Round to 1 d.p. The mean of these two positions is 144.4 min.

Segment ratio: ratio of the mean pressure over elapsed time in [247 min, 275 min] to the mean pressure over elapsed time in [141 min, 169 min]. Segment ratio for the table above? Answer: 0.96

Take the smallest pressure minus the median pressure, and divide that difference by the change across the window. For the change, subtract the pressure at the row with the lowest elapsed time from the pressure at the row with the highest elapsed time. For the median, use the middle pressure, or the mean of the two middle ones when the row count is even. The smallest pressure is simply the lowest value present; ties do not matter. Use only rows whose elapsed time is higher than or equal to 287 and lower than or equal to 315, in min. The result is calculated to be 1.2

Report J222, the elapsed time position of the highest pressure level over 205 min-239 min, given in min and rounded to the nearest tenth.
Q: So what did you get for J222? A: 232.0 min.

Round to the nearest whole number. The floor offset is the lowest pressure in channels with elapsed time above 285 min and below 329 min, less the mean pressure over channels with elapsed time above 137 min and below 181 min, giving -15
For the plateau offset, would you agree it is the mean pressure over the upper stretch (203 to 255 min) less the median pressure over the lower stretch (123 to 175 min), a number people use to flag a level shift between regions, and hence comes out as -4.4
